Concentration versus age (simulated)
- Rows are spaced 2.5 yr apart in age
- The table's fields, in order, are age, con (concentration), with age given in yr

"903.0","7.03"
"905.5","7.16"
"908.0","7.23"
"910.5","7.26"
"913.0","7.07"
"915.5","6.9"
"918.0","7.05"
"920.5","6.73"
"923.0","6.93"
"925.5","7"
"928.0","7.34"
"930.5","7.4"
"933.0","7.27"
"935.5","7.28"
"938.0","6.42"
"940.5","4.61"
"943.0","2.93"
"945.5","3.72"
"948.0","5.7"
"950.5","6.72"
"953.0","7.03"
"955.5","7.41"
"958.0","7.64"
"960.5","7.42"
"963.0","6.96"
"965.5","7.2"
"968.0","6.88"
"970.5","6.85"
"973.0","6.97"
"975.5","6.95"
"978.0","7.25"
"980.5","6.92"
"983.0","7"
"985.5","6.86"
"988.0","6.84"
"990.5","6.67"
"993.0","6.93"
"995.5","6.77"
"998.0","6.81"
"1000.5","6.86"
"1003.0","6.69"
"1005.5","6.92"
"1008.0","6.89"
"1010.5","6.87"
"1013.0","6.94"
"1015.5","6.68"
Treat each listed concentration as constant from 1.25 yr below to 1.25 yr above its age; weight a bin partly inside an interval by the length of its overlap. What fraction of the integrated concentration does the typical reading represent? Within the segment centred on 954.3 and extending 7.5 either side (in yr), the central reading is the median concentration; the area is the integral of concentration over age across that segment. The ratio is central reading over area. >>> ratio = 0.0689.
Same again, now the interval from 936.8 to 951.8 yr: 0.0685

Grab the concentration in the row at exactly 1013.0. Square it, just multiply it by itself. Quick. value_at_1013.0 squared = 48.2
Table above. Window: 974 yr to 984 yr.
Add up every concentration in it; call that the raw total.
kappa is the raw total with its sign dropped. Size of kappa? 28.1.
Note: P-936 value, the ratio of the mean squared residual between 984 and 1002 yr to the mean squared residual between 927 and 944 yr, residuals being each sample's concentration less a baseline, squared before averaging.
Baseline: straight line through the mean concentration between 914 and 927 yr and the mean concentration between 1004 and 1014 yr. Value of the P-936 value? 0.0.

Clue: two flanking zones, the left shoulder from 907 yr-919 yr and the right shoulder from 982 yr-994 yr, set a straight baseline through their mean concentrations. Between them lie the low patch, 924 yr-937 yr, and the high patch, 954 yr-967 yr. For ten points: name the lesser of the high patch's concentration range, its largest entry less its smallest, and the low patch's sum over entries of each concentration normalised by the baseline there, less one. 0.15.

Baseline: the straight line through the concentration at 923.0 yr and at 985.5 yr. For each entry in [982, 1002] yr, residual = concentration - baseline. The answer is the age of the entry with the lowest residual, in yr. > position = 990.5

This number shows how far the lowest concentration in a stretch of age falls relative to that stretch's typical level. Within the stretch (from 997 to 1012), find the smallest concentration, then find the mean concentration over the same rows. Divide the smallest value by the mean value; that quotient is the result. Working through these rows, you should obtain 0.978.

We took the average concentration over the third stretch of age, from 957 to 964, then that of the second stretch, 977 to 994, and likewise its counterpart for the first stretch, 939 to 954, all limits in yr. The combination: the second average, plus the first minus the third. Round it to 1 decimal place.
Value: 4.7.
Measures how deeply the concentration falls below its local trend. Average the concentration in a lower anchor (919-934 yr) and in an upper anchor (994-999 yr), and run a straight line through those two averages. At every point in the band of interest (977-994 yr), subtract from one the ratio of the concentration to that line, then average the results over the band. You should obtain -0.01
